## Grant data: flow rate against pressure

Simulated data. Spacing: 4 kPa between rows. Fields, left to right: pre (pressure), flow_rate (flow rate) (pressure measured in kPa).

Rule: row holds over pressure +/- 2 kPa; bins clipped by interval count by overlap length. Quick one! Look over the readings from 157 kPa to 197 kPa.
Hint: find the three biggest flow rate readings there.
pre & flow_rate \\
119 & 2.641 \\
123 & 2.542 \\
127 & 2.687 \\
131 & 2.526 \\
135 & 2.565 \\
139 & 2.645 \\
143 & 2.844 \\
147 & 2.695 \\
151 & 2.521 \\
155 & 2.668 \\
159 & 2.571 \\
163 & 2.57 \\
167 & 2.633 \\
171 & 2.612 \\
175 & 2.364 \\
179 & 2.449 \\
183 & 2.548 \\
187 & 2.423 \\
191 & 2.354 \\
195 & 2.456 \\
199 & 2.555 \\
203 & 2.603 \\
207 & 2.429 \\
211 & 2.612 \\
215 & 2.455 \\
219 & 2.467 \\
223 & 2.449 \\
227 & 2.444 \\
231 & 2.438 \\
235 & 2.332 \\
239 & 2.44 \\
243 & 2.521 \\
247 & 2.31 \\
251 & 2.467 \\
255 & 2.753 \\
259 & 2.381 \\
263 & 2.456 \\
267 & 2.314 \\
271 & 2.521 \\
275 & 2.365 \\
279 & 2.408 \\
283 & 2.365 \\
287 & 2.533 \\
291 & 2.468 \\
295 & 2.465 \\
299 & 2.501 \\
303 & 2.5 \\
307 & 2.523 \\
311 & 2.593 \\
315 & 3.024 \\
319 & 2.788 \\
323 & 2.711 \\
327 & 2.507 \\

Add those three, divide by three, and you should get 2.605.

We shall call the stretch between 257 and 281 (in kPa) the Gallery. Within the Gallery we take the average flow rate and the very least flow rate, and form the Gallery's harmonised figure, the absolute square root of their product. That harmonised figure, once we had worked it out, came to 2.36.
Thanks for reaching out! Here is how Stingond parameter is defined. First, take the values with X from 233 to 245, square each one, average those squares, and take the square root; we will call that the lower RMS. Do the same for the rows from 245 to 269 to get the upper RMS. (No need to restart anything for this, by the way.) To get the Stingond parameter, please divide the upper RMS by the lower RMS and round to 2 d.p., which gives 1.01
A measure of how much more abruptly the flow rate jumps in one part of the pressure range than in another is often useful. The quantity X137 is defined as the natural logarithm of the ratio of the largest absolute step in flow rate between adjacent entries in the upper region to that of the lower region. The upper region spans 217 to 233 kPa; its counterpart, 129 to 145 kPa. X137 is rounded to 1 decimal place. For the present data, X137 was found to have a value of -2.4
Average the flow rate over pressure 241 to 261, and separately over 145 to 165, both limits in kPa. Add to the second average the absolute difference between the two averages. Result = 2.72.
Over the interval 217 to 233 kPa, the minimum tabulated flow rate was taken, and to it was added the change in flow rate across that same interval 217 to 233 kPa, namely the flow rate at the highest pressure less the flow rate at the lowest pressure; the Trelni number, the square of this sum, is 5.8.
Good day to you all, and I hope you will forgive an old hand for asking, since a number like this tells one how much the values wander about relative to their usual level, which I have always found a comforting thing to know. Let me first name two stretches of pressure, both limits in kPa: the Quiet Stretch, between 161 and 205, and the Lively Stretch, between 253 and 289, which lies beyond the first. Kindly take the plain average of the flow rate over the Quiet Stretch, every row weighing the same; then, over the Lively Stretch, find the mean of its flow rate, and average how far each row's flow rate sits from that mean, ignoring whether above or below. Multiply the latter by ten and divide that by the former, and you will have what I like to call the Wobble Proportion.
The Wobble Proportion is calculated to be 0.39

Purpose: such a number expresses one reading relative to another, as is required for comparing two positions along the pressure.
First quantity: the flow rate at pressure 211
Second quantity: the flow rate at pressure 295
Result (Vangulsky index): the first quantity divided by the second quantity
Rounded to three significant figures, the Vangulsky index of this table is 1.06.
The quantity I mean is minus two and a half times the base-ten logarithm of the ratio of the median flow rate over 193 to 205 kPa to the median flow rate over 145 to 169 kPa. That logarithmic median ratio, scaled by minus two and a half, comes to 0.020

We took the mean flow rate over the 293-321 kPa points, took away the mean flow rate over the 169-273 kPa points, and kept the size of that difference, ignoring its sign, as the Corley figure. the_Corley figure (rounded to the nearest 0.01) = 0.16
